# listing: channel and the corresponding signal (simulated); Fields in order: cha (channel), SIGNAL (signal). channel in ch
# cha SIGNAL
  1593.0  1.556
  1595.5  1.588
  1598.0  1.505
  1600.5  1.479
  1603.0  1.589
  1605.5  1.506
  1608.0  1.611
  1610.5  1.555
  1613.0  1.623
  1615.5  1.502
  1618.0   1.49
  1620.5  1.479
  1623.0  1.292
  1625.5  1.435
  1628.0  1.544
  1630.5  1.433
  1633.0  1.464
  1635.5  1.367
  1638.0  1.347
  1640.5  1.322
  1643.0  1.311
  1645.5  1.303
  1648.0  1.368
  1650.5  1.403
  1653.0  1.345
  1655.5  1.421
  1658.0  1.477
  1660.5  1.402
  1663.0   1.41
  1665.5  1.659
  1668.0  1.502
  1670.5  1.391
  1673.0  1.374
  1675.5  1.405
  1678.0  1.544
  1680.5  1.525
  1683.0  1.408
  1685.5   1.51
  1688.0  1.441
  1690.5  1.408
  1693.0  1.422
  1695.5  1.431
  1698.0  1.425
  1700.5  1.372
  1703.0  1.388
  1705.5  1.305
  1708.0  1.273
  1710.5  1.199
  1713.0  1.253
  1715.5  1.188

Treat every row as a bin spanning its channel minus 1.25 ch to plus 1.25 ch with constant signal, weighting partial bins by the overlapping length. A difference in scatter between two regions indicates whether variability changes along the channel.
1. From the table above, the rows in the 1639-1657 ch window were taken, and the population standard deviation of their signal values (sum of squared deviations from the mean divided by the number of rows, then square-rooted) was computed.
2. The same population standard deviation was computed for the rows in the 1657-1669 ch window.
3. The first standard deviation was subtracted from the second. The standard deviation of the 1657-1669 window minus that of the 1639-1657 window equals 0.050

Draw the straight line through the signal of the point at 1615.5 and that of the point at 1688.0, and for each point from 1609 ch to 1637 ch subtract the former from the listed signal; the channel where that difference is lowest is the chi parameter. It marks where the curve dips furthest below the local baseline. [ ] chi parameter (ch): 1623.0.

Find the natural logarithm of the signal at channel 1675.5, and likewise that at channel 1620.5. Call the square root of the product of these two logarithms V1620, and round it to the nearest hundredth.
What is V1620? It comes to 0.36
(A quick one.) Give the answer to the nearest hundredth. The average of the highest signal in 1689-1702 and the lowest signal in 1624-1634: 1.43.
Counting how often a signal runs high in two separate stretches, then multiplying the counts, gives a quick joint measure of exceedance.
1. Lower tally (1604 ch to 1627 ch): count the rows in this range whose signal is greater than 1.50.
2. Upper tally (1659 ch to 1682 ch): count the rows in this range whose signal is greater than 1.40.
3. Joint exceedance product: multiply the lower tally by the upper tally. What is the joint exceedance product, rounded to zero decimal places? 35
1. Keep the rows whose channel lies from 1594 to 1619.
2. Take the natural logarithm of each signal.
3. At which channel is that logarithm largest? 1613.0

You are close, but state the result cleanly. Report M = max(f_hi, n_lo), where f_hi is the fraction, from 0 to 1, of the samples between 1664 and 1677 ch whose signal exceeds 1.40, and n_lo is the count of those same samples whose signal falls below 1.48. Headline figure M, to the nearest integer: 3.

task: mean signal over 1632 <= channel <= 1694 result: 1.42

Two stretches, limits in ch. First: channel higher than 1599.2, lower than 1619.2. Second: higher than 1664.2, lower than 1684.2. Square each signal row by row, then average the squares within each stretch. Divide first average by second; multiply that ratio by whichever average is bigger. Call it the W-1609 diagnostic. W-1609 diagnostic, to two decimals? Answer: 2.61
